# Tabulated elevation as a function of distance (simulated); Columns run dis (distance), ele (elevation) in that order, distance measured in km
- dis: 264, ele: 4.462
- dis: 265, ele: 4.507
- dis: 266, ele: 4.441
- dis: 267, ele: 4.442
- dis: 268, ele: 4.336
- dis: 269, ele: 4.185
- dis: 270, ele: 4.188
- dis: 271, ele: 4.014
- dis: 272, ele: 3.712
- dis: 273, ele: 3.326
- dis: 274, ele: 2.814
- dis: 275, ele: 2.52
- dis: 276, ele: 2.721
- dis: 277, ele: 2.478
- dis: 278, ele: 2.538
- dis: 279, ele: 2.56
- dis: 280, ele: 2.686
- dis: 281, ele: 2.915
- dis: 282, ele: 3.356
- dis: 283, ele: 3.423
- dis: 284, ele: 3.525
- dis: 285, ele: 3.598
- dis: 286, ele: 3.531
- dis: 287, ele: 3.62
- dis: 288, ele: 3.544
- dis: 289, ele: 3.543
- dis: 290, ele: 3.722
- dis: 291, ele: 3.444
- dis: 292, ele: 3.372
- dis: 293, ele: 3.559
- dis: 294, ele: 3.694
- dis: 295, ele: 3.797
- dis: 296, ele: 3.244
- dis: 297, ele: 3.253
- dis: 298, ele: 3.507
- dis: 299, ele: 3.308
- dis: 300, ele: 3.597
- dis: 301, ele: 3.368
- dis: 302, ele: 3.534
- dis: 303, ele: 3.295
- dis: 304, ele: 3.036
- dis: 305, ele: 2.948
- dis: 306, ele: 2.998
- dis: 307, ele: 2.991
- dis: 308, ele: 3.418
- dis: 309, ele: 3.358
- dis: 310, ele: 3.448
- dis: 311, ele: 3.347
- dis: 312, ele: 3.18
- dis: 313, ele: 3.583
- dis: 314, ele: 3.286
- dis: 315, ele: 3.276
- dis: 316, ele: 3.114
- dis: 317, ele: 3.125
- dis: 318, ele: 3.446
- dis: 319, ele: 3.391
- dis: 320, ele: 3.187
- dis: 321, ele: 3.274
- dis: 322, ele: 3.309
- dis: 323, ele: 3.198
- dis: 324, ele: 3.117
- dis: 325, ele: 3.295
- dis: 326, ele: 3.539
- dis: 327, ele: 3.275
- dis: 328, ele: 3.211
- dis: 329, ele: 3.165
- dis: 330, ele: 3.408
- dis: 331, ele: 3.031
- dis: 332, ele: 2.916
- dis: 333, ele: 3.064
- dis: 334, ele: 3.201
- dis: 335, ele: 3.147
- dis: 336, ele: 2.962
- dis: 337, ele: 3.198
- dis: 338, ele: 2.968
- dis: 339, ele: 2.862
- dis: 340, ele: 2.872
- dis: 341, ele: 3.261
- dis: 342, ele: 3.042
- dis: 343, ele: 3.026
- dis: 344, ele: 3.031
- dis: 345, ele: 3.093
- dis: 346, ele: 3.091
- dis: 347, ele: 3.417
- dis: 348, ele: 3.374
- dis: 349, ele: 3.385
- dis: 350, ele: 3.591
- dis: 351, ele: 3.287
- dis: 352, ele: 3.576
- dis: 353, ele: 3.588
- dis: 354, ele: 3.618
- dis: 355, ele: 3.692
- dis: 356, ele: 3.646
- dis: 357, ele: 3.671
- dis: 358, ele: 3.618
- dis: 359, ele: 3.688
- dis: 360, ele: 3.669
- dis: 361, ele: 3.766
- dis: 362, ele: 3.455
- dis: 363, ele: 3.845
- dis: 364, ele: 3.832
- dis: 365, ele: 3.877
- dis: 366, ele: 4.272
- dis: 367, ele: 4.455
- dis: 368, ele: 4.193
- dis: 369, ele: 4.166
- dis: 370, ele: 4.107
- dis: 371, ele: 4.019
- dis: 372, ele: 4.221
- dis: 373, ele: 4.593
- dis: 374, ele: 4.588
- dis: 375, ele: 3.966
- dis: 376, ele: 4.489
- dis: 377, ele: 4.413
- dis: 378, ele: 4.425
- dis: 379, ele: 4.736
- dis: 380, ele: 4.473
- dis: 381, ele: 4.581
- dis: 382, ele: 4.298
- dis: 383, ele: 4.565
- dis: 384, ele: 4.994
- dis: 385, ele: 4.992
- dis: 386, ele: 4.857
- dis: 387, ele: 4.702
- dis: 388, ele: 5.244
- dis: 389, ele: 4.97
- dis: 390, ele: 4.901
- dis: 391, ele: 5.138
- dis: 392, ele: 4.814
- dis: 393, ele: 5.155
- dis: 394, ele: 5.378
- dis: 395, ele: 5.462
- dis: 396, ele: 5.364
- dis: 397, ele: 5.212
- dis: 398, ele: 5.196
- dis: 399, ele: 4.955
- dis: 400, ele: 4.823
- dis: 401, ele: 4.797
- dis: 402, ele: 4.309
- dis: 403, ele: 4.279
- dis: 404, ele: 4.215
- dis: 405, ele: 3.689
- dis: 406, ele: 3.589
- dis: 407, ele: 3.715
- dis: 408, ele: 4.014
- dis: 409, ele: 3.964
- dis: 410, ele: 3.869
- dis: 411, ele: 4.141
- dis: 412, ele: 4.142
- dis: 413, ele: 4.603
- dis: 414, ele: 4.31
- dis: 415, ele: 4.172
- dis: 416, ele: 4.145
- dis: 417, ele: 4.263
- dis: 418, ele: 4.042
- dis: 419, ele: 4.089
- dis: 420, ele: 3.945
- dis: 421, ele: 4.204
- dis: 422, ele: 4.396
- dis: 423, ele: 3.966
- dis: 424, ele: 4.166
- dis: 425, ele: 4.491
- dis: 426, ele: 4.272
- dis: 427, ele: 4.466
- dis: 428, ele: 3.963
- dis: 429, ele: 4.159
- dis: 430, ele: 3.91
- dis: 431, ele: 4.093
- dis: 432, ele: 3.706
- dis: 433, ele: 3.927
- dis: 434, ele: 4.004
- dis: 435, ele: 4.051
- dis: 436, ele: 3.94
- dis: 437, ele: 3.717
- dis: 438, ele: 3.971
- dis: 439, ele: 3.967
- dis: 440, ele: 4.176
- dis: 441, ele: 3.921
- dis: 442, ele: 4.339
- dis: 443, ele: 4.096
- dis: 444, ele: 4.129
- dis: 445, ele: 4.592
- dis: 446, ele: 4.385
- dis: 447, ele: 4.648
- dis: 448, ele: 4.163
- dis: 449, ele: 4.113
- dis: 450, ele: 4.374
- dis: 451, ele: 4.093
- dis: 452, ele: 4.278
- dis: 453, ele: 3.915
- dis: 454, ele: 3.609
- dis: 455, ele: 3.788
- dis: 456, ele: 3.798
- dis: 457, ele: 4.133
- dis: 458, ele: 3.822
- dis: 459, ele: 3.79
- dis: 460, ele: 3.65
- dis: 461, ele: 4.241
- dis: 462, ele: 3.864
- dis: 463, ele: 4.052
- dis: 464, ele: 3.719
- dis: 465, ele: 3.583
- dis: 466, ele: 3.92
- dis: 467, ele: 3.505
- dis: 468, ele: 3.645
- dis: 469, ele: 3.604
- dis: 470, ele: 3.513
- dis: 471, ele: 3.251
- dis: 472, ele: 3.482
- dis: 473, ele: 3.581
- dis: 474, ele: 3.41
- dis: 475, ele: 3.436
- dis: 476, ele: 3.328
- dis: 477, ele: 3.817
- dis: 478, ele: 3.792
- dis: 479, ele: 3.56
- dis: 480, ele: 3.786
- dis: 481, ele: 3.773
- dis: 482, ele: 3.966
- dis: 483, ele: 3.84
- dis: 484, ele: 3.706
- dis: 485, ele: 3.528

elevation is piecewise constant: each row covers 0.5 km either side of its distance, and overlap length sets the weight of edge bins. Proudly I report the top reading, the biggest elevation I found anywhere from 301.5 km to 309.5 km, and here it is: 3.534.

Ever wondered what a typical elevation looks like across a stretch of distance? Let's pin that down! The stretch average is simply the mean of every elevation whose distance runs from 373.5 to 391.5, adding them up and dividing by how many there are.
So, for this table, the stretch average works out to 4.7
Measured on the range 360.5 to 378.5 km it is 4.1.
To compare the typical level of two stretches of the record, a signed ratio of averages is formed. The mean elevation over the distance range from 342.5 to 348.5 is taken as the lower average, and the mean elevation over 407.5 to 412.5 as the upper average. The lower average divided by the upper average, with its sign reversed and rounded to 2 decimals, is -0.79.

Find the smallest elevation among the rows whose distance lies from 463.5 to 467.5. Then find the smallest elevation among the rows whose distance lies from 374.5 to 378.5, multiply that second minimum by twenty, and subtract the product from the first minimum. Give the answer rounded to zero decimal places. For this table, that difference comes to -76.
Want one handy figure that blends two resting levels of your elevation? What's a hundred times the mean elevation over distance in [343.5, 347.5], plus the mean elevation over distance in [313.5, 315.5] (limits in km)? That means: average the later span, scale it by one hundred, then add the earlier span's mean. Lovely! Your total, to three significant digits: 319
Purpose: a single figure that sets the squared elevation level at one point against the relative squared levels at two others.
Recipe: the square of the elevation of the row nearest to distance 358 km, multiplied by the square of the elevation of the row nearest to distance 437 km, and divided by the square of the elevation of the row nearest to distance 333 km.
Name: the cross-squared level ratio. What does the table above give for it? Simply 19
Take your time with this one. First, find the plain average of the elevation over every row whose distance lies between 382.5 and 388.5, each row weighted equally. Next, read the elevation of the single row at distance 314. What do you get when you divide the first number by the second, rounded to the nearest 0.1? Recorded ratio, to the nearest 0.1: 1.5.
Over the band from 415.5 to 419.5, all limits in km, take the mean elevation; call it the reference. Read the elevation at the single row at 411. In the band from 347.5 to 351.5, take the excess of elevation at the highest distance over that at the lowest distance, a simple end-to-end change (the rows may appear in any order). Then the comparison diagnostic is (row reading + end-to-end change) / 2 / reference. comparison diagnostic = 0.49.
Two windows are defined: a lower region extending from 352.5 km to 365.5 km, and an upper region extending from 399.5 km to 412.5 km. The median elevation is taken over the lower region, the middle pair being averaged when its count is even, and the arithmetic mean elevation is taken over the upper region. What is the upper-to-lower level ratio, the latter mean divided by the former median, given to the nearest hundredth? 1.12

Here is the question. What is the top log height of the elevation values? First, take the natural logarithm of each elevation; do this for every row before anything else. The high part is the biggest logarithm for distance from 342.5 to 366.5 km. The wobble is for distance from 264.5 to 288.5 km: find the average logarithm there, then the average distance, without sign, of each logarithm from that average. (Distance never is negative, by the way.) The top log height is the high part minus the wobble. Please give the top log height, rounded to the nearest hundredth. 1.29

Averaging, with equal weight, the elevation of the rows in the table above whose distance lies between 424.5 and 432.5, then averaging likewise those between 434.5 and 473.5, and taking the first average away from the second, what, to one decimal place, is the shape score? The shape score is -0.2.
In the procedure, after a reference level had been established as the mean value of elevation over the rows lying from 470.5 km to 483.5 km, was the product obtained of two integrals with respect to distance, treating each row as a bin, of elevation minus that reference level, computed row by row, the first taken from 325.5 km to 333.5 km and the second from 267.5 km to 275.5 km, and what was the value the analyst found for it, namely -1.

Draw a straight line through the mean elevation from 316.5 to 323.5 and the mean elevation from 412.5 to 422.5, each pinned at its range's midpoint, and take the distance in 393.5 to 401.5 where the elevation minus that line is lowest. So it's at 401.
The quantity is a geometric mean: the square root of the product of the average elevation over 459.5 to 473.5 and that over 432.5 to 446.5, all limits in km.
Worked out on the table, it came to 3.88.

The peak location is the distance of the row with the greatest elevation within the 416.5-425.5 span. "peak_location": 425 km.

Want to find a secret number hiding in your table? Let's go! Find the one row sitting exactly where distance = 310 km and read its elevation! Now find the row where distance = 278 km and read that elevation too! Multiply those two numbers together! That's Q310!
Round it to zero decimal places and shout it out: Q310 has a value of 9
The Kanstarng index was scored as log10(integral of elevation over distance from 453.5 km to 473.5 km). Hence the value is 1.87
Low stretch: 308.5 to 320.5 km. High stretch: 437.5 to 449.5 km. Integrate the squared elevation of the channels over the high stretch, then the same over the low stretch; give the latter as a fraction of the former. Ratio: 0.62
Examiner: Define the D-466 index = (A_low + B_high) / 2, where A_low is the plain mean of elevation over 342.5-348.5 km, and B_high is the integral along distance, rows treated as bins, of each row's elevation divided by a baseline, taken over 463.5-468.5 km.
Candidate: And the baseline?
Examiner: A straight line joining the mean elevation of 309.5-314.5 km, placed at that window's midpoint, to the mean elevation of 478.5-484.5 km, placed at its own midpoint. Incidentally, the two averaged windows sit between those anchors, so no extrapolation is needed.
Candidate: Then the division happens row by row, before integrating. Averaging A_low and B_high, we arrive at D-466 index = 4.0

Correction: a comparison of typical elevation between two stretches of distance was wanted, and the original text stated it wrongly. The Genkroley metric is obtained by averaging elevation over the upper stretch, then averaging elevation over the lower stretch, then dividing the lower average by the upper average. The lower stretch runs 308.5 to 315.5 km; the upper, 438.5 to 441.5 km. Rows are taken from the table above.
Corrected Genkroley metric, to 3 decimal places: 0.834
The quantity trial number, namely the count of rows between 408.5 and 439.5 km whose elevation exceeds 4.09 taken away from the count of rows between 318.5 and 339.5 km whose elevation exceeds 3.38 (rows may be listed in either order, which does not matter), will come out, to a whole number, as -12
